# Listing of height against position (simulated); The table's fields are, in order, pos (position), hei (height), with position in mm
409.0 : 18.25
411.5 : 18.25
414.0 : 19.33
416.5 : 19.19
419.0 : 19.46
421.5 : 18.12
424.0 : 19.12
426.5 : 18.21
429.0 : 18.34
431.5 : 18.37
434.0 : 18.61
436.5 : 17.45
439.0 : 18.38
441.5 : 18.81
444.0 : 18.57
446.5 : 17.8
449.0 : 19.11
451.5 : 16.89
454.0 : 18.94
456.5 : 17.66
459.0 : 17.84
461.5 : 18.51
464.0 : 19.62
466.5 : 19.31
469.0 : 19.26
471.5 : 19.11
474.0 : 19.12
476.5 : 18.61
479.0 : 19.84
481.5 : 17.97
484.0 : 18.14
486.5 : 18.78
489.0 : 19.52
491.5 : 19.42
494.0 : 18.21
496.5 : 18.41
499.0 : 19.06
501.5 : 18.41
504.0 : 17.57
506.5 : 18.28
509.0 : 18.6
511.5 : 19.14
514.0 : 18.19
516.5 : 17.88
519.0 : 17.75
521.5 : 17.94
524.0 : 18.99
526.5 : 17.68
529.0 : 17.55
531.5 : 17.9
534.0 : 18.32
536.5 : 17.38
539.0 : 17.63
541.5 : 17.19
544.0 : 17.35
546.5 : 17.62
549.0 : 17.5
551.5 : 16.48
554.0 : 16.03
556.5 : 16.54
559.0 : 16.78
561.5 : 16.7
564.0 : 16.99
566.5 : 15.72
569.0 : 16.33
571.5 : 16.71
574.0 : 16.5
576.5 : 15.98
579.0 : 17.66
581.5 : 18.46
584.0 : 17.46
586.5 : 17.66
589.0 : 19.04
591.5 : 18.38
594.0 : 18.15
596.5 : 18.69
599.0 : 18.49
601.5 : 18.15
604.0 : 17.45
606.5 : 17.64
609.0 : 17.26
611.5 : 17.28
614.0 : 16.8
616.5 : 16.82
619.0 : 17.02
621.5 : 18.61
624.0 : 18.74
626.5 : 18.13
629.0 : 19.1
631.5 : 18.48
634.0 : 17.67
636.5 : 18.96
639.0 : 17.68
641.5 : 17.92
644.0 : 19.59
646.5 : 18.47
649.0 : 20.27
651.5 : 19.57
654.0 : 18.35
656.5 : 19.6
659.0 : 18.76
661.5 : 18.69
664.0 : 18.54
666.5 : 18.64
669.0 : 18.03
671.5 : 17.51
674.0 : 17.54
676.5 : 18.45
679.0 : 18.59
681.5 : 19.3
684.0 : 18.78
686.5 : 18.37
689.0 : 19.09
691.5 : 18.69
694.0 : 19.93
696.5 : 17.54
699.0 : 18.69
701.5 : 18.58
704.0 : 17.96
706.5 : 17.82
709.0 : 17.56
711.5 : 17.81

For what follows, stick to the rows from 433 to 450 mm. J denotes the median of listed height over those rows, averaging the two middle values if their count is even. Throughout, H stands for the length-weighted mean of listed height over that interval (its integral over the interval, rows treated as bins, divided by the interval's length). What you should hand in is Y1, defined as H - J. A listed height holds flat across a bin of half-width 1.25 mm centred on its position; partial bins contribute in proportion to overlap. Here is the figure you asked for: -0.19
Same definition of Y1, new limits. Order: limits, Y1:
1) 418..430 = 0.30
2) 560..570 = -0.07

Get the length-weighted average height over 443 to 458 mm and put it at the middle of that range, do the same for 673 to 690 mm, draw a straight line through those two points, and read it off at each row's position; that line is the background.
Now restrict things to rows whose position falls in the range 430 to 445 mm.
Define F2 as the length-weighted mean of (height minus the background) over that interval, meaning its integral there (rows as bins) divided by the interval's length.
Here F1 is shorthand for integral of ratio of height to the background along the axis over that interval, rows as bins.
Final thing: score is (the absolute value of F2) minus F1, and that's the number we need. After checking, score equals -15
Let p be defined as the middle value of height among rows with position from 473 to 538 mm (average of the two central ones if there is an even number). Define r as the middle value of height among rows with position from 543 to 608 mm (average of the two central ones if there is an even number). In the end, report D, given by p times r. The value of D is 319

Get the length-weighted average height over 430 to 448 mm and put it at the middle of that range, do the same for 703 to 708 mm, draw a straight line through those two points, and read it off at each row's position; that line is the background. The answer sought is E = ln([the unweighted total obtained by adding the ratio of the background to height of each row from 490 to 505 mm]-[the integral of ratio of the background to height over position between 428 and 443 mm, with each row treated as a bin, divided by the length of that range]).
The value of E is 1.59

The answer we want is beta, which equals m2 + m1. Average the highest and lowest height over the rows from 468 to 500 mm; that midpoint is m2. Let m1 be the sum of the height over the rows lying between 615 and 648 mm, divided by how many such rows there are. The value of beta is 37.2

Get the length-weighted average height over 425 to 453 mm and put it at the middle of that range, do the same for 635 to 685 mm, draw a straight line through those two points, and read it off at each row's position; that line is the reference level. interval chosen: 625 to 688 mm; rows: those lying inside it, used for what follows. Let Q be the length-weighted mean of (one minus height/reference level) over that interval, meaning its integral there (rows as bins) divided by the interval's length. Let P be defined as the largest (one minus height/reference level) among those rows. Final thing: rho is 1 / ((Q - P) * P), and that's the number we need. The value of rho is -267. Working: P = 0.06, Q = 0.00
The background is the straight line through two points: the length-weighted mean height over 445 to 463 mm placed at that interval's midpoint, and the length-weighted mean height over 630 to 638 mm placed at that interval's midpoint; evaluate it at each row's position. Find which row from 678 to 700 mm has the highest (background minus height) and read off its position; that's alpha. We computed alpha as 696.5 mm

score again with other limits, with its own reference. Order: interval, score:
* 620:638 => -18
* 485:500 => -15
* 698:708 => -9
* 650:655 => -5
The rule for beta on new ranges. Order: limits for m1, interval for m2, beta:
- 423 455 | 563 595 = 35.7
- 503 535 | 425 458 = 36.1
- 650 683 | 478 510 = 37.3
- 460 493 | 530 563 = 36.2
